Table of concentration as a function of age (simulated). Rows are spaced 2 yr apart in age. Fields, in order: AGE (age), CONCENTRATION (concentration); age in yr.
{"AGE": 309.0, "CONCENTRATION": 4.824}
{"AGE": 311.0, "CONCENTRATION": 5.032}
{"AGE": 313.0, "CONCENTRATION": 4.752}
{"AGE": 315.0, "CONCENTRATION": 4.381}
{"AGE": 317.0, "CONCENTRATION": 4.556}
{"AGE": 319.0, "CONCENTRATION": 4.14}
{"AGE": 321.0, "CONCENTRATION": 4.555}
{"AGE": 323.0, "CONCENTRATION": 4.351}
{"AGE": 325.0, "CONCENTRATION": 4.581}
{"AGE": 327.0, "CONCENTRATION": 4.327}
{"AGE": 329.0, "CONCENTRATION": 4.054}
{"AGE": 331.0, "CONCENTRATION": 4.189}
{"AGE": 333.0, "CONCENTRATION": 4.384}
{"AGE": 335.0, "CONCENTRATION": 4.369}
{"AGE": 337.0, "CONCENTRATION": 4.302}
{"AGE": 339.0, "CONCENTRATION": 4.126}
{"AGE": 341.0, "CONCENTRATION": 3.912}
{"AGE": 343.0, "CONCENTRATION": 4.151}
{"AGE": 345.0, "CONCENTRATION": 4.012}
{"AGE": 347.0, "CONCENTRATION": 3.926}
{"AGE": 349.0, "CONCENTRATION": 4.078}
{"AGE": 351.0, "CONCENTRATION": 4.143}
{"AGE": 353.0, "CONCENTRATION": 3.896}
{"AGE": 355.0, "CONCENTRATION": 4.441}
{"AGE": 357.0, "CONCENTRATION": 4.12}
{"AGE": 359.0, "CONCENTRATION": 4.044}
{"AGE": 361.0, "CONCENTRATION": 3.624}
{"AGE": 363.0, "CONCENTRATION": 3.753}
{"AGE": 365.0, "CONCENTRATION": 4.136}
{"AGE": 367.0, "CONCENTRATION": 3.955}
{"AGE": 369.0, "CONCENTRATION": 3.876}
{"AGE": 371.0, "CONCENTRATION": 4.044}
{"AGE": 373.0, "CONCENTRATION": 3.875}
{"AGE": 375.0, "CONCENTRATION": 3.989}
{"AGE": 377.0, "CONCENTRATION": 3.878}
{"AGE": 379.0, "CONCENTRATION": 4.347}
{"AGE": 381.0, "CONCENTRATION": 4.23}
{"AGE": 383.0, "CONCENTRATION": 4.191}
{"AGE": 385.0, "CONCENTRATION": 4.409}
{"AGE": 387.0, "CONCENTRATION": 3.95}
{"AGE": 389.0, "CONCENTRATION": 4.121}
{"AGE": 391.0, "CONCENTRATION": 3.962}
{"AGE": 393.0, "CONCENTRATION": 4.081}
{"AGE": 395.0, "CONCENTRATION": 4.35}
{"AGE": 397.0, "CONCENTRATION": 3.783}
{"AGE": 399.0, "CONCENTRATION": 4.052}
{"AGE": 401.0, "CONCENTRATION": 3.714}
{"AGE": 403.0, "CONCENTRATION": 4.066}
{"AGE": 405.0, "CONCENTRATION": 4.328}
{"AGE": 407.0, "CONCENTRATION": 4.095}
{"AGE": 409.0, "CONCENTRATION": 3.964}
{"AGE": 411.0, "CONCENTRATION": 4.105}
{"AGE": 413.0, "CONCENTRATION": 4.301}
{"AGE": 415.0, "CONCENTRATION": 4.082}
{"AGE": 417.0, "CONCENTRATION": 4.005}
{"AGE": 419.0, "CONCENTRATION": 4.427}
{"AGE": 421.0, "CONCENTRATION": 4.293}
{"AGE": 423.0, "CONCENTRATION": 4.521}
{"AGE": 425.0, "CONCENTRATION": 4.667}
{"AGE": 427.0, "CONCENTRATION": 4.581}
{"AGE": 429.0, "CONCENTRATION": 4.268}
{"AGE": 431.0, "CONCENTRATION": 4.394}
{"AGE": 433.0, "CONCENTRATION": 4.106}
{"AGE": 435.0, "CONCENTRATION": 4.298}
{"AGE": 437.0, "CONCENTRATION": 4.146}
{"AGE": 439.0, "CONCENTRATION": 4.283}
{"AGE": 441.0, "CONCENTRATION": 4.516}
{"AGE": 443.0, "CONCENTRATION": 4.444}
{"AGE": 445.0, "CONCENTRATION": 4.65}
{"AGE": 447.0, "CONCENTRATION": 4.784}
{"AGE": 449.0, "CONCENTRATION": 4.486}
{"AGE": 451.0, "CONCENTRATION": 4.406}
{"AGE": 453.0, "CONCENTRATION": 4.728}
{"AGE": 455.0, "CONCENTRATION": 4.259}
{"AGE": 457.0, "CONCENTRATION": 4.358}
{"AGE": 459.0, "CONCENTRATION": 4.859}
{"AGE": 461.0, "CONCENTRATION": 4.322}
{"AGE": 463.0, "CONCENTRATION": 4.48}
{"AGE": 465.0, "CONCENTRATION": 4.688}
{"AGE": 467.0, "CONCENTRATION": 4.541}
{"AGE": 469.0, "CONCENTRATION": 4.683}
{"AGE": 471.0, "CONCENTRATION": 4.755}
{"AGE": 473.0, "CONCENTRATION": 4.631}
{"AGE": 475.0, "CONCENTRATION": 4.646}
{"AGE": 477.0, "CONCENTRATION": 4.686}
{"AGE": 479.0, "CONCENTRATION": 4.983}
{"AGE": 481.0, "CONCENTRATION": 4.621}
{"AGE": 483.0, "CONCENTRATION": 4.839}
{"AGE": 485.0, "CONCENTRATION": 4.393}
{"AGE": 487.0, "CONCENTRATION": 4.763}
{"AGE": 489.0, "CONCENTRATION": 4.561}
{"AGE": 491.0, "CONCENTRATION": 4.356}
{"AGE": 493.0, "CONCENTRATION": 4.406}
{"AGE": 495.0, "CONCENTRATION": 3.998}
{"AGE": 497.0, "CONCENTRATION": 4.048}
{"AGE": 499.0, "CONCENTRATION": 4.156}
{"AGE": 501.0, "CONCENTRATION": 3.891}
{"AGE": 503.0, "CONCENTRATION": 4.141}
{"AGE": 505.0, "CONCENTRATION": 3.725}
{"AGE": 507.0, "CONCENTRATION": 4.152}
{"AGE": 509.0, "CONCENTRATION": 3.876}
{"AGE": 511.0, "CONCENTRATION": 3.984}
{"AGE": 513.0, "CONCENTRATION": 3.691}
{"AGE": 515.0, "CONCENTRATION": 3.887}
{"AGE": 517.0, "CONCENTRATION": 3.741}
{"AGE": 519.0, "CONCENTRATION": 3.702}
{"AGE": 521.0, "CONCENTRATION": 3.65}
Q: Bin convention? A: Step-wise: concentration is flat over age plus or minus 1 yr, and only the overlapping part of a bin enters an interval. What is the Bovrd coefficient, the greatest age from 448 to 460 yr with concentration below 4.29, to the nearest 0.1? 455.0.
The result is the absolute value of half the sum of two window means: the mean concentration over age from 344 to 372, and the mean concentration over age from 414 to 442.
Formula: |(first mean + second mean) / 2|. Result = 4.17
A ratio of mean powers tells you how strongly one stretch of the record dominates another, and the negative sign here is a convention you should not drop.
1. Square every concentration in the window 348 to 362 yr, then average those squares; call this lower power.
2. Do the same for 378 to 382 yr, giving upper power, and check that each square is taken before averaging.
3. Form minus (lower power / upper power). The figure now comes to -0.89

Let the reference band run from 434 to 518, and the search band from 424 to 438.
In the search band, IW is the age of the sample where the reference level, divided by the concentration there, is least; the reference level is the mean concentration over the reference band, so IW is 425.0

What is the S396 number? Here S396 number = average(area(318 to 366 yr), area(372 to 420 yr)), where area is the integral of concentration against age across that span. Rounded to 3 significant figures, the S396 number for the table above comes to 198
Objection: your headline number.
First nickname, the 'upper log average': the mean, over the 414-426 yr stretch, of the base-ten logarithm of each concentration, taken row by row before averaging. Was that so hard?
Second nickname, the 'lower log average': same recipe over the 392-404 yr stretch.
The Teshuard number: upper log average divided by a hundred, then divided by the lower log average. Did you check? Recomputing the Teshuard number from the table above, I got 0.0106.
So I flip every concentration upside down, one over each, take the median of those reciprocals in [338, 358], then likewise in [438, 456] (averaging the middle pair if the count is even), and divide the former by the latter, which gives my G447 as 1.094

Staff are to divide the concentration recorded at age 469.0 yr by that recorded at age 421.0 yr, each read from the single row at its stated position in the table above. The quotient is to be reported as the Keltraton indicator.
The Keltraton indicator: 1.09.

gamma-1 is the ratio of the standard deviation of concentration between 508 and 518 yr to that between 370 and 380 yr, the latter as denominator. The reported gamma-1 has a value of 0.6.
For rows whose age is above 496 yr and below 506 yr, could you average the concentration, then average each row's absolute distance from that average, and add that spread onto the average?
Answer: 4.1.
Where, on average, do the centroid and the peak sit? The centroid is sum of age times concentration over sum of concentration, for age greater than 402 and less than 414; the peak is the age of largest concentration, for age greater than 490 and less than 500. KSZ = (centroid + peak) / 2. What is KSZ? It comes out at 450.5 yr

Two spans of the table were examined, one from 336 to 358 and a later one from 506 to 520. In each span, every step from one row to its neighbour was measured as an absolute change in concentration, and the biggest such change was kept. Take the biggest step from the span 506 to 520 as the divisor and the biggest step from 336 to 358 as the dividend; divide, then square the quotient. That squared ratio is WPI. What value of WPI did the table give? 3.5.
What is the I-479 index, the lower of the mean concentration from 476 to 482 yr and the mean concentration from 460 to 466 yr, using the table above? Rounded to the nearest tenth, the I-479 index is 4.5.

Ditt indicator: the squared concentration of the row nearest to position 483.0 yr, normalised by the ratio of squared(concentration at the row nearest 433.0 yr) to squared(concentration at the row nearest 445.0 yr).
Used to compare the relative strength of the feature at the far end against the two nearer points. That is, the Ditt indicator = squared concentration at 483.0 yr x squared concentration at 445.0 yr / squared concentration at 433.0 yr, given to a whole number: 30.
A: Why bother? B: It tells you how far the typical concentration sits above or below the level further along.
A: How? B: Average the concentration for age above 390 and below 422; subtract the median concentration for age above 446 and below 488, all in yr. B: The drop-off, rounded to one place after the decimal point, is -0.5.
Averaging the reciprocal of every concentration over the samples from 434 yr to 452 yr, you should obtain 0.225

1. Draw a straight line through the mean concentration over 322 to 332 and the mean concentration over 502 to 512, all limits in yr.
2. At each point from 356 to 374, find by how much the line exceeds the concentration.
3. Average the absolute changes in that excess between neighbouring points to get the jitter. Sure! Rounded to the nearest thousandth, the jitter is 0.200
